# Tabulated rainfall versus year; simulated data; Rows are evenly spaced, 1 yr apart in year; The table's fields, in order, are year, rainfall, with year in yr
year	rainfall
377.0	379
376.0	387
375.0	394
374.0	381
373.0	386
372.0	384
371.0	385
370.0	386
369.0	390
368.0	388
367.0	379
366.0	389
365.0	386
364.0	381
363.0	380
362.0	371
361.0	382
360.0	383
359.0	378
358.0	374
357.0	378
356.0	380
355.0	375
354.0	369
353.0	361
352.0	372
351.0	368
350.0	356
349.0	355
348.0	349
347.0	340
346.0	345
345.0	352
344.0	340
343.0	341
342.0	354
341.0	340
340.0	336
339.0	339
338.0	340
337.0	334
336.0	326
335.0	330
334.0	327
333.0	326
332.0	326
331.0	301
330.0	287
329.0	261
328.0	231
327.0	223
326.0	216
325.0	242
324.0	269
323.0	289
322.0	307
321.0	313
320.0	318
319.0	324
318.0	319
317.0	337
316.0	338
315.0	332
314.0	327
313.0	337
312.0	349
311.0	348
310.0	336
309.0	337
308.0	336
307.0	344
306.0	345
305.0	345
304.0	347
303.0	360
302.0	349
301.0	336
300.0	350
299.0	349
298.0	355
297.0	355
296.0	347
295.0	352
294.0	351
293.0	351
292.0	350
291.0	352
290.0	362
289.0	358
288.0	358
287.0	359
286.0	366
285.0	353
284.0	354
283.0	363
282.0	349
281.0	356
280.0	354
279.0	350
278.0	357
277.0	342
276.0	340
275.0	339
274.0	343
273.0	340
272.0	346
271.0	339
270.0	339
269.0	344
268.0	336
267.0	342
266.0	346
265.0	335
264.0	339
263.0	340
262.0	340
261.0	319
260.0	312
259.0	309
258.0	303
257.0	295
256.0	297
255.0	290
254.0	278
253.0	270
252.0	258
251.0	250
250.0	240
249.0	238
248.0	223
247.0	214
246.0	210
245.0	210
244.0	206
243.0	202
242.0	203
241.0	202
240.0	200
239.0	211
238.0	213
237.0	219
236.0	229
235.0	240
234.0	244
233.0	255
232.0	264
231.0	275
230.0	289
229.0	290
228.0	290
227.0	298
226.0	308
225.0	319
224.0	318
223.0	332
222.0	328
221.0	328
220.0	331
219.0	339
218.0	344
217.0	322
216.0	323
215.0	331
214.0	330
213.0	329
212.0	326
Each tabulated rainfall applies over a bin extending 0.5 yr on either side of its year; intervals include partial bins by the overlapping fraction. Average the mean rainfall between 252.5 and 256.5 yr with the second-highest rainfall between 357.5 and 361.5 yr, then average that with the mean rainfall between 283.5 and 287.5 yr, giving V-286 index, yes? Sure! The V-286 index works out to 345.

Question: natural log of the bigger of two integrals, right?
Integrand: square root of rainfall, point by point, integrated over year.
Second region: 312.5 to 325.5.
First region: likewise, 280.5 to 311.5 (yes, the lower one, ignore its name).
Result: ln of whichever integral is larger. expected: 6.36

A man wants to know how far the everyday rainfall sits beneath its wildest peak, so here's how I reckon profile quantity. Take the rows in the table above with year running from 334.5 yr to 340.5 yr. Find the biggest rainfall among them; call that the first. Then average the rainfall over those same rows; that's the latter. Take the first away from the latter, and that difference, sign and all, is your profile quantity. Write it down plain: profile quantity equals -6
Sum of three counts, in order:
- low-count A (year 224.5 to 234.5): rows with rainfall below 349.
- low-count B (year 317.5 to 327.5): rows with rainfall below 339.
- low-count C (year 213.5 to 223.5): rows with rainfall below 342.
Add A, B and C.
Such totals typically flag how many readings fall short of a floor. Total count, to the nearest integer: 29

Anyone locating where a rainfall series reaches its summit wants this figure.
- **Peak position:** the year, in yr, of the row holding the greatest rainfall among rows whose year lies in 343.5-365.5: 365.0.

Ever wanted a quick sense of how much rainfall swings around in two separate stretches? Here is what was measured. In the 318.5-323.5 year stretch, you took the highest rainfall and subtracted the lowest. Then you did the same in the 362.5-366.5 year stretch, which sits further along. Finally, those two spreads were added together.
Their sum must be 44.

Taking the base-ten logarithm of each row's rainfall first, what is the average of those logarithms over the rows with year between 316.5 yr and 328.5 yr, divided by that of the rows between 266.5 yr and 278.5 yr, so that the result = 0.97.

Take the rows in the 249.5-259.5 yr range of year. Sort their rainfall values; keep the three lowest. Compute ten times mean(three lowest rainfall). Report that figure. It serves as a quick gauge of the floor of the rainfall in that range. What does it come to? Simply 2493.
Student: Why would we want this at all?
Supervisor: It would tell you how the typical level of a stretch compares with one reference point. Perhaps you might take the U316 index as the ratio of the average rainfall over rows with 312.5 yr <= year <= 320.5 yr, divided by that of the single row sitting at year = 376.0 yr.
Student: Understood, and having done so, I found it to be 0.85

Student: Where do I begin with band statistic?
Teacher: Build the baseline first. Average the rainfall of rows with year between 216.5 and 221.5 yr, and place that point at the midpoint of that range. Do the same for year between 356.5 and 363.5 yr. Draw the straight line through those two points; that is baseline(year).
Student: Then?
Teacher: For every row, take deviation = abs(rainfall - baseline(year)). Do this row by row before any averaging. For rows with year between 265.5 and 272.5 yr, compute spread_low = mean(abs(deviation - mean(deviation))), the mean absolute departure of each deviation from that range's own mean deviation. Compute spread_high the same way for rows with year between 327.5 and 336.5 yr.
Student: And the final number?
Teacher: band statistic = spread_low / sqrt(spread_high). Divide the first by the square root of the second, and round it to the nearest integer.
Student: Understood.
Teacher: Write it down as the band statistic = 1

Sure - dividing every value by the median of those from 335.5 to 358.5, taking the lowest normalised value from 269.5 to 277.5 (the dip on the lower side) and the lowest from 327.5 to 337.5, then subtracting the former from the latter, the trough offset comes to -0.31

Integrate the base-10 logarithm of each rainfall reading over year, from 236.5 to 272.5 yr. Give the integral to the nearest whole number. 88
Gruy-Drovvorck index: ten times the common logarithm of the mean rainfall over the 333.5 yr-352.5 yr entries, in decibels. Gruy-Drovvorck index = 25.4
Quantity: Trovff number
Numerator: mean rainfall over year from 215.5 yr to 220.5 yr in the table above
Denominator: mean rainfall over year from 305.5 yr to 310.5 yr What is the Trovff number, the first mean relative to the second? 0.98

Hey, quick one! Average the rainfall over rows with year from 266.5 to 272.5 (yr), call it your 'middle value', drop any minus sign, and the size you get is 341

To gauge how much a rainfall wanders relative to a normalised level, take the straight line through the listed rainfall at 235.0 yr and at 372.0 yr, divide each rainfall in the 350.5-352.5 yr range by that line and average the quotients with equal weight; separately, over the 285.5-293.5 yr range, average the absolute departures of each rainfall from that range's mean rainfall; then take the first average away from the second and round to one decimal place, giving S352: 3.5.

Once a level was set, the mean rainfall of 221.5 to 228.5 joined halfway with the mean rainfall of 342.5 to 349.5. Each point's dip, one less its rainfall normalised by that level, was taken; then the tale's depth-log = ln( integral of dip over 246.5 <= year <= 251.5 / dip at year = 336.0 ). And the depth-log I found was 4.9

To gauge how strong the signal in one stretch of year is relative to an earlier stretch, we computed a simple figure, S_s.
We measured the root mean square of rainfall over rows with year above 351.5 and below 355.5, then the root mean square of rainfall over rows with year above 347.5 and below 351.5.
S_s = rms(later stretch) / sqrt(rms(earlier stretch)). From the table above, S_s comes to 19.5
